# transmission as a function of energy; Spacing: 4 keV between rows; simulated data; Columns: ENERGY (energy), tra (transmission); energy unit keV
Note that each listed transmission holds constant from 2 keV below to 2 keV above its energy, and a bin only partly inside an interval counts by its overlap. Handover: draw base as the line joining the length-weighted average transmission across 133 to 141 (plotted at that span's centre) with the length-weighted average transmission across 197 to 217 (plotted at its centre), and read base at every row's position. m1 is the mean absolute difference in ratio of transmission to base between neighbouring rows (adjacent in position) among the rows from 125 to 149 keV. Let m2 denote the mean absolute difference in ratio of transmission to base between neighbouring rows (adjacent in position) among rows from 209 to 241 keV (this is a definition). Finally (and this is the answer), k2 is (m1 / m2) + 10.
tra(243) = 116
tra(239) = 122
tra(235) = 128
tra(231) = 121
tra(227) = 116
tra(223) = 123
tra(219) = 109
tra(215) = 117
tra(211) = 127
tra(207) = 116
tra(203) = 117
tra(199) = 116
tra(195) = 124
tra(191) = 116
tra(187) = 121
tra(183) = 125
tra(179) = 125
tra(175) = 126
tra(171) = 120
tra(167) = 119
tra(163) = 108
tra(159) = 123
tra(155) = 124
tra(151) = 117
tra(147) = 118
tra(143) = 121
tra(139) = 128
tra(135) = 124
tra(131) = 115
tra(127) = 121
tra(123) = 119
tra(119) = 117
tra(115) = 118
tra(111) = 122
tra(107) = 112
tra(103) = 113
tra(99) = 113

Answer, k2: 10.7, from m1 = 0.045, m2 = 0.069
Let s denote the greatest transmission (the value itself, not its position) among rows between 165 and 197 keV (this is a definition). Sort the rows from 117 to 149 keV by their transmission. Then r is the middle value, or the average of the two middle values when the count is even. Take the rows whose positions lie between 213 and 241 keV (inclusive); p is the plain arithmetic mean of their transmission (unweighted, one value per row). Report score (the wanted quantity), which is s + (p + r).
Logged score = 365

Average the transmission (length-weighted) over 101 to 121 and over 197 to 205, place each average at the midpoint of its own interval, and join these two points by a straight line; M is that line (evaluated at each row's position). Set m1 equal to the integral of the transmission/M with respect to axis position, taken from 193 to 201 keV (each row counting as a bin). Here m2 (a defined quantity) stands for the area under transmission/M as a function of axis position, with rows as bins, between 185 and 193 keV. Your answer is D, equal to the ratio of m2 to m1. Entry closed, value 0.99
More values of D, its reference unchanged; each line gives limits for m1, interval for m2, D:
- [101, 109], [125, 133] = 1.05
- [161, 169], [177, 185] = 1.10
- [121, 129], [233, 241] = 1.04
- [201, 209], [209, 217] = 1.05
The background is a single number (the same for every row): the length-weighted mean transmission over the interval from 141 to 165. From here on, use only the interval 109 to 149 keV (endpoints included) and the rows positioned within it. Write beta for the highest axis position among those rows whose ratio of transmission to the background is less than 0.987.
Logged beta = 131 keV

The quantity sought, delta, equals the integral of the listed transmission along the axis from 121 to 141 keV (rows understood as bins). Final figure 2428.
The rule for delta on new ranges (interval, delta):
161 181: 2392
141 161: 2412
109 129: 2388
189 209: 2356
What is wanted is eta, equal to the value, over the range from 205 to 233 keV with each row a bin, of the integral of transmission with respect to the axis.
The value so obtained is 3316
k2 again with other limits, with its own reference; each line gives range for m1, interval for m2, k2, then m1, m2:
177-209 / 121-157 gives 10.8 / 0.032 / 0.039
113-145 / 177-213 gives 10.9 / 0.035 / 0.040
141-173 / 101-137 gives 11.3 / 0.045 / 0.034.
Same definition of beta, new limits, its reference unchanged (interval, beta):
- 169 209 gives 207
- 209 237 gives 227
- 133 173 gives 163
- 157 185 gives 163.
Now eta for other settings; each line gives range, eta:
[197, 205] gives 932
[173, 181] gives 1004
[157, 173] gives 1880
